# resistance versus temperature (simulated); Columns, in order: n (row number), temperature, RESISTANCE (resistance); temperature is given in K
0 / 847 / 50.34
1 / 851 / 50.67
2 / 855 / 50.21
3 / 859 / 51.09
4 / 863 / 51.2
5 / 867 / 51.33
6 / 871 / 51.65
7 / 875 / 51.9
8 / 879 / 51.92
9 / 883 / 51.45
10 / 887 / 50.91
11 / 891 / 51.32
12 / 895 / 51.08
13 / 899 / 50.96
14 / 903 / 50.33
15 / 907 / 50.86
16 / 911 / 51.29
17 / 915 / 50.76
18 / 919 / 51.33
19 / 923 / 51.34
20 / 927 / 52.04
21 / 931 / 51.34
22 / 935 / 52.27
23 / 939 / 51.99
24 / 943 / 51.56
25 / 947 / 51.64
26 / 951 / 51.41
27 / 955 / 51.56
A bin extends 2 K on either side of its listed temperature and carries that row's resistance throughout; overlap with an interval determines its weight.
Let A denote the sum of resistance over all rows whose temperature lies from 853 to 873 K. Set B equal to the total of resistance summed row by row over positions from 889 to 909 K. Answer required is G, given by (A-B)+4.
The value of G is 4.9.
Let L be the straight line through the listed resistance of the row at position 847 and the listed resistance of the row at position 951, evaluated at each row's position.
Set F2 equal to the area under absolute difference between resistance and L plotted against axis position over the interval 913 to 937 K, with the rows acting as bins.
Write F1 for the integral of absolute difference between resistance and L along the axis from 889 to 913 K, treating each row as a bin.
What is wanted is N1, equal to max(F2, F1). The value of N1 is 11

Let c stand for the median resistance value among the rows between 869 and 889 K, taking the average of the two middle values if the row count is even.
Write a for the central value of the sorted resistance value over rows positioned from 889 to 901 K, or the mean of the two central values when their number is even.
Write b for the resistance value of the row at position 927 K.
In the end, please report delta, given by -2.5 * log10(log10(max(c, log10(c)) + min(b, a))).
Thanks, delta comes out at -0.759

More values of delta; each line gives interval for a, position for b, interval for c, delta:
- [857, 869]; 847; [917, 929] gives -0.756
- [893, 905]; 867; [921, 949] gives -0.759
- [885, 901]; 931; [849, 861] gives -0.757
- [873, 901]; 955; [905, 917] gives -0.758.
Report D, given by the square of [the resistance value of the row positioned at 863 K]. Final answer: 2621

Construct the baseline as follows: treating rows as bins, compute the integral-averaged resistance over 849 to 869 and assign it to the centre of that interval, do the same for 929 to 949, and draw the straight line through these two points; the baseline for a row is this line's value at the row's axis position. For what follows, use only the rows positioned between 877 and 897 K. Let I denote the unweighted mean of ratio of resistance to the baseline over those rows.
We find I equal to 1.00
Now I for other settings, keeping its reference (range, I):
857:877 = 1.01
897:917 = 0.99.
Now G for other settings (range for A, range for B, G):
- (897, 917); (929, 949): -0.6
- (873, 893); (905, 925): 5.9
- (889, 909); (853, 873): 3.1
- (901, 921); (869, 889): 0.7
